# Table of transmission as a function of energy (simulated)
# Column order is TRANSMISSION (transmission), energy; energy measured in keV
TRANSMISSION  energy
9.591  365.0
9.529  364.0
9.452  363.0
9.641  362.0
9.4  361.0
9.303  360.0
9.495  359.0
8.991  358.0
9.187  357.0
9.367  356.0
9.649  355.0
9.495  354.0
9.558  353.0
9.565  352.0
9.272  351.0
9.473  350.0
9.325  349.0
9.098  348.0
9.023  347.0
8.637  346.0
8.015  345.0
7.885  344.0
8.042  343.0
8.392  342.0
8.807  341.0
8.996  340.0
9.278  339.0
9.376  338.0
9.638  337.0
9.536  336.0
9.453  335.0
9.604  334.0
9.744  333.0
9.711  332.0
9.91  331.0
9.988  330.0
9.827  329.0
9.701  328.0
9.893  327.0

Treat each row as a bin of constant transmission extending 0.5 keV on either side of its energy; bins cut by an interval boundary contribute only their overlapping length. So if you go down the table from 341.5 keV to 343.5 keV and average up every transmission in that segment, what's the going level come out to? 8.22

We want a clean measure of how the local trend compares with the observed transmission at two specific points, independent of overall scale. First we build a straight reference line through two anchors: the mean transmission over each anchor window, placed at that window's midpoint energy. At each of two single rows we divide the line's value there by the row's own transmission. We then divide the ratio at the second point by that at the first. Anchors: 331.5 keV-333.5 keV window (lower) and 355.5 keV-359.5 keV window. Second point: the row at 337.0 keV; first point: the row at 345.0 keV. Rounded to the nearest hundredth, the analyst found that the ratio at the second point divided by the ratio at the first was 0.84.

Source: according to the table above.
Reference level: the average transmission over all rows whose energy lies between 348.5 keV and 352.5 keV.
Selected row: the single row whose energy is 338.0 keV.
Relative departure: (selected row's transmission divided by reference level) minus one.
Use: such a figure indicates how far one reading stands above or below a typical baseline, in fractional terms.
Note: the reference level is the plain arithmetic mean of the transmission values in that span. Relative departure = -0.003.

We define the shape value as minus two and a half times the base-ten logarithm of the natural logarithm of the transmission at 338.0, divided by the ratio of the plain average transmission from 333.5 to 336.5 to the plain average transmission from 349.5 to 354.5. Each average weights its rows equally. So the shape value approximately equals -0.87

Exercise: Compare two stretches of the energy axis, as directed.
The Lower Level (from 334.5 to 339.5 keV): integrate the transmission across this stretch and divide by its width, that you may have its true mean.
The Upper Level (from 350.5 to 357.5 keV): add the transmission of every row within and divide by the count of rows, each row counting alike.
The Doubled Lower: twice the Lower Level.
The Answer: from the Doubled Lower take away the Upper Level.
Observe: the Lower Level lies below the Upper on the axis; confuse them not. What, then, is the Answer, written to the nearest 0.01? 9.47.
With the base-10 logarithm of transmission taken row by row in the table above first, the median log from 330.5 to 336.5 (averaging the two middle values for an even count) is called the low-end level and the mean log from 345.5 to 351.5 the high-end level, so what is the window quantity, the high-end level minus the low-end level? -0.024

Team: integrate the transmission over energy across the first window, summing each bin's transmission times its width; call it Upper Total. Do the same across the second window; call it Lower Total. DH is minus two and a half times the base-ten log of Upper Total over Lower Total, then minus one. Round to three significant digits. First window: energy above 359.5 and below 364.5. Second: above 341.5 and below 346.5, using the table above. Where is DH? -1.16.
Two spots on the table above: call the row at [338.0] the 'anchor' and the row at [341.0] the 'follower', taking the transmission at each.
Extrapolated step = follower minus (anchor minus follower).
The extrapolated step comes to 8.2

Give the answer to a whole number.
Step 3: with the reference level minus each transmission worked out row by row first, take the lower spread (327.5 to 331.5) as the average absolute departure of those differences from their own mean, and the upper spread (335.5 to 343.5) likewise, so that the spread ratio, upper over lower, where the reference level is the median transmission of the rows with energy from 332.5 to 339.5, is 5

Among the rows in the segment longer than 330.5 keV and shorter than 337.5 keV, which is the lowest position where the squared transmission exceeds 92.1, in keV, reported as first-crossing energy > 331.0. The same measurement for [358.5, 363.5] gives 362.0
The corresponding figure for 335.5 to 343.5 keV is 337.0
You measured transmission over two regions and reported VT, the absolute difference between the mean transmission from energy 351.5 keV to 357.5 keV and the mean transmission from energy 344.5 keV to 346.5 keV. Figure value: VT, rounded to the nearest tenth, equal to 1.1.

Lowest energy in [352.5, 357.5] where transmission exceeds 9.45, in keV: 353.0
